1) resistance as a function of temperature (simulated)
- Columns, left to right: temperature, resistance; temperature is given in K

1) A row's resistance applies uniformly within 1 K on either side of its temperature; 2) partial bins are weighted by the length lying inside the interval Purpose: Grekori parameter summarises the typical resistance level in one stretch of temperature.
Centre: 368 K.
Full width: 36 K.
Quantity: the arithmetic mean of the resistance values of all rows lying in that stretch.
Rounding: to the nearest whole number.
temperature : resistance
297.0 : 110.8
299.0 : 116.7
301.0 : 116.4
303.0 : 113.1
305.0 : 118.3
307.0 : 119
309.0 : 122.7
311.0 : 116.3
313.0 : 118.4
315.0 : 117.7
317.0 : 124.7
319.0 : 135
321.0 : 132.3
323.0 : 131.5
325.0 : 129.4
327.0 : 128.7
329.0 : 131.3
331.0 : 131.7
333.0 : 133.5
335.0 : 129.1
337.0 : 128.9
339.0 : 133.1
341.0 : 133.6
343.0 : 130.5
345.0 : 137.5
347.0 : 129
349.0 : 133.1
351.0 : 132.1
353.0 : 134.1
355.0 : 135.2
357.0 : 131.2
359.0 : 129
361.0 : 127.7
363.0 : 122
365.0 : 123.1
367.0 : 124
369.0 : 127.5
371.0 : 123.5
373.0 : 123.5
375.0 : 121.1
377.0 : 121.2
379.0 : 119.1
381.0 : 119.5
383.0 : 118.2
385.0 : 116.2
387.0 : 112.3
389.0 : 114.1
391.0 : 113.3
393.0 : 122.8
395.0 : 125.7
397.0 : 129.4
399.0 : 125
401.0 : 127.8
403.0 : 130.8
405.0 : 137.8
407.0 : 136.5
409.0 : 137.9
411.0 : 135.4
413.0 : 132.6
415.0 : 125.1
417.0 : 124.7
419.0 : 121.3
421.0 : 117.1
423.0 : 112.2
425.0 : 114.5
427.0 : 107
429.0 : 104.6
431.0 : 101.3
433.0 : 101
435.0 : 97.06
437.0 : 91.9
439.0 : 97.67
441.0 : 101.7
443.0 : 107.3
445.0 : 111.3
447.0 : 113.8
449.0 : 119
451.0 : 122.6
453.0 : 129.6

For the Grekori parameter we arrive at 125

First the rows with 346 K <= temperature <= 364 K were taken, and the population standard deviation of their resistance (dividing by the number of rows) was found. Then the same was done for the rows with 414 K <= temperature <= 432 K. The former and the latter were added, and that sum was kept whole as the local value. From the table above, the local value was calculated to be 12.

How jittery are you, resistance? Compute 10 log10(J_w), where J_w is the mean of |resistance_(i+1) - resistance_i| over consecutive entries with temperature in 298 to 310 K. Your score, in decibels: 4.2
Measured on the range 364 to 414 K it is 4.3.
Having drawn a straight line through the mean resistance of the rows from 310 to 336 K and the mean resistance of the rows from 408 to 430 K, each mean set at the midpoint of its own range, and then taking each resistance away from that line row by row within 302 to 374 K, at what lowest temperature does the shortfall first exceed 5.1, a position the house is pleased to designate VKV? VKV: 303.0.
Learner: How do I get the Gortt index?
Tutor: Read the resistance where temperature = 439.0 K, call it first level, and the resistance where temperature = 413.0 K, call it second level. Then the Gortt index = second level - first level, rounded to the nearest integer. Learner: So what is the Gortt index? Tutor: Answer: 35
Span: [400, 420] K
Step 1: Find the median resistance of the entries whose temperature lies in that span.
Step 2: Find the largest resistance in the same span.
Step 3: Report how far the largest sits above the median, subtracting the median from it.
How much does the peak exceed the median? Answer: 6.2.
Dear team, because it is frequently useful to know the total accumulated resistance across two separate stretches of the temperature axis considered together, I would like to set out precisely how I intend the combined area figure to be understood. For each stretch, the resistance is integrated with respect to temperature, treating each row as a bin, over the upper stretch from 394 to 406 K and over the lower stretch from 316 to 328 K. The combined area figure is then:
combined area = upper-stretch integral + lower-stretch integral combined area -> 3116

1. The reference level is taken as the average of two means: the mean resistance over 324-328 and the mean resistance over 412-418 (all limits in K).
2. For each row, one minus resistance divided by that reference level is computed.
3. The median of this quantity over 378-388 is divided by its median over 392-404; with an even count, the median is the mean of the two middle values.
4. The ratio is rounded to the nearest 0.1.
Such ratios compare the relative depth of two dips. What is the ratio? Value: 6.7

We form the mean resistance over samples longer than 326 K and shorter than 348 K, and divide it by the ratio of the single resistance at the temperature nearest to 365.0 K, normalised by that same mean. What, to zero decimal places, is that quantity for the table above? 141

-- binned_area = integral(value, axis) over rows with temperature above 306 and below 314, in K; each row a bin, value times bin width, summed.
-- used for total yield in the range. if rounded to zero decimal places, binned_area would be 953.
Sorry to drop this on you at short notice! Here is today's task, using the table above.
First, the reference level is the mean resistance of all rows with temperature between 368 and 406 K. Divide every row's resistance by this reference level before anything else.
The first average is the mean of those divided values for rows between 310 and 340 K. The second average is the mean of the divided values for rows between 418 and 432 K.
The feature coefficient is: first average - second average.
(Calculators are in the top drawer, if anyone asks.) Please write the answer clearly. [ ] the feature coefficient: 0.14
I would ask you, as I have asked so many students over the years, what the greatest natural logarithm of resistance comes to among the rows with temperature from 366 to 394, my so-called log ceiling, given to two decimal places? 4.85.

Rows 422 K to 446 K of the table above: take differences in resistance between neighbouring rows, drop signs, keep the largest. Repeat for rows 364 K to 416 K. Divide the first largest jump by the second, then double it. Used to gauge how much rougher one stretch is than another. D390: 1.6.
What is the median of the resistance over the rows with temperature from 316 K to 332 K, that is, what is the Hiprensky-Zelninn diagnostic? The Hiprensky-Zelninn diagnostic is 131.4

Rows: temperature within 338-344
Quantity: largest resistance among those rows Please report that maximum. 133.6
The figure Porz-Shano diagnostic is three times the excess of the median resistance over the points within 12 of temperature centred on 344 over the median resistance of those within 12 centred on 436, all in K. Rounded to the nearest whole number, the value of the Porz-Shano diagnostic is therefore 101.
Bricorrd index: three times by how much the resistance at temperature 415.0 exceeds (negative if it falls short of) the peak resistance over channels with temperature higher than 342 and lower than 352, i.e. -37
